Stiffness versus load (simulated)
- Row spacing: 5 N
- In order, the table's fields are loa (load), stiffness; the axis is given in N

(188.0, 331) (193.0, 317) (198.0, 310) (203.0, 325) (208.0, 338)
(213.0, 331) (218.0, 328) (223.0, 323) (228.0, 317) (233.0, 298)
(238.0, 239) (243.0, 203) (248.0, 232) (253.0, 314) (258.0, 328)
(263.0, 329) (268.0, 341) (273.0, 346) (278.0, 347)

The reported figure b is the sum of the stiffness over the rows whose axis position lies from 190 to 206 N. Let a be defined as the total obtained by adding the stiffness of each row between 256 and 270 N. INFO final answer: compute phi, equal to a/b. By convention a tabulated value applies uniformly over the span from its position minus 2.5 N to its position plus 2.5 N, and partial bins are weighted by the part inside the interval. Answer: 1.05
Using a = 998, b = 952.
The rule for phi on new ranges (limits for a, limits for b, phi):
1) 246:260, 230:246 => 1.18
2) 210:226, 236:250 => 1.46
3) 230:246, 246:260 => 0.85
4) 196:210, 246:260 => 1.11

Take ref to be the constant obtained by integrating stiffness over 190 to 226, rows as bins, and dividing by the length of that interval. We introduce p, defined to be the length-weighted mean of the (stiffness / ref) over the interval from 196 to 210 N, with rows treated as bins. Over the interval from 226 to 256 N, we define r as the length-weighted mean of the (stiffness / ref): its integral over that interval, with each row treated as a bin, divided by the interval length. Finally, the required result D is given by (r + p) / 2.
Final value 0.912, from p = 1.00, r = 0.82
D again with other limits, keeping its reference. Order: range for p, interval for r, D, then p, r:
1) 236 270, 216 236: 0.921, 0.87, 0.97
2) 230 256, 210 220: 0.908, 0.80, 1.02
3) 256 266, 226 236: 0.975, 1.01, 0.94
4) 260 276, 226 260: 0.944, 1.04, 0.85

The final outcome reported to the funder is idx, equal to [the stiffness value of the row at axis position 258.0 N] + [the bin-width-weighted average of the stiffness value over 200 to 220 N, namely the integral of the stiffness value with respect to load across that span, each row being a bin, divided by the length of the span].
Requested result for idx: 658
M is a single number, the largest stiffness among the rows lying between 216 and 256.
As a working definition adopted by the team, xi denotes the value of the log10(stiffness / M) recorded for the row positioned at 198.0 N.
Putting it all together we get -0.025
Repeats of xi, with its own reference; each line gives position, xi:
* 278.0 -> 0.024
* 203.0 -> -0.004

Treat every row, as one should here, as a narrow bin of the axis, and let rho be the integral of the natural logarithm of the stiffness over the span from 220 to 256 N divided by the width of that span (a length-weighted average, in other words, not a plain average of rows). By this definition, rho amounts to 5.61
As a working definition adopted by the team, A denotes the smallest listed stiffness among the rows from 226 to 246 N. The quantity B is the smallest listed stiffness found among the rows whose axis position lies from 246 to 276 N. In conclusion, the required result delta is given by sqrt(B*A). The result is 217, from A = 203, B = 232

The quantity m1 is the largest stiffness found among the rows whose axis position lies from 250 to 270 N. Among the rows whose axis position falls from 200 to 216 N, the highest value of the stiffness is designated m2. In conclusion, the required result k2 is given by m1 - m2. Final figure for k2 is 3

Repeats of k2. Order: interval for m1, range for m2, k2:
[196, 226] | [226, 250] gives 21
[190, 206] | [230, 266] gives -4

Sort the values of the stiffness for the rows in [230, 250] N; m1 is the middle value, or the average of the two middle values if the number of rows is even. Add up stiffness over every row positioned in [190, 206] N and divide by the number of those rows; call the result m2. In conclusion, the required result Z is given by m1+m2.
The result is 553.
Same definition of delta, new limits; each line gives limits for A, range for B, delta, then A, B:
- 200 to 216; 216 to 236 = 311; 325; 298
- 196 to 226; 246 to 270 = 268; 310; 232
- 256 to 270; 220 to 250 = 258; 328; 203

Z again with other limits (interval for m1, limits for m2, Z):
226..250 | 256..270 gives 572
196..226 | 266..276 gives 670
